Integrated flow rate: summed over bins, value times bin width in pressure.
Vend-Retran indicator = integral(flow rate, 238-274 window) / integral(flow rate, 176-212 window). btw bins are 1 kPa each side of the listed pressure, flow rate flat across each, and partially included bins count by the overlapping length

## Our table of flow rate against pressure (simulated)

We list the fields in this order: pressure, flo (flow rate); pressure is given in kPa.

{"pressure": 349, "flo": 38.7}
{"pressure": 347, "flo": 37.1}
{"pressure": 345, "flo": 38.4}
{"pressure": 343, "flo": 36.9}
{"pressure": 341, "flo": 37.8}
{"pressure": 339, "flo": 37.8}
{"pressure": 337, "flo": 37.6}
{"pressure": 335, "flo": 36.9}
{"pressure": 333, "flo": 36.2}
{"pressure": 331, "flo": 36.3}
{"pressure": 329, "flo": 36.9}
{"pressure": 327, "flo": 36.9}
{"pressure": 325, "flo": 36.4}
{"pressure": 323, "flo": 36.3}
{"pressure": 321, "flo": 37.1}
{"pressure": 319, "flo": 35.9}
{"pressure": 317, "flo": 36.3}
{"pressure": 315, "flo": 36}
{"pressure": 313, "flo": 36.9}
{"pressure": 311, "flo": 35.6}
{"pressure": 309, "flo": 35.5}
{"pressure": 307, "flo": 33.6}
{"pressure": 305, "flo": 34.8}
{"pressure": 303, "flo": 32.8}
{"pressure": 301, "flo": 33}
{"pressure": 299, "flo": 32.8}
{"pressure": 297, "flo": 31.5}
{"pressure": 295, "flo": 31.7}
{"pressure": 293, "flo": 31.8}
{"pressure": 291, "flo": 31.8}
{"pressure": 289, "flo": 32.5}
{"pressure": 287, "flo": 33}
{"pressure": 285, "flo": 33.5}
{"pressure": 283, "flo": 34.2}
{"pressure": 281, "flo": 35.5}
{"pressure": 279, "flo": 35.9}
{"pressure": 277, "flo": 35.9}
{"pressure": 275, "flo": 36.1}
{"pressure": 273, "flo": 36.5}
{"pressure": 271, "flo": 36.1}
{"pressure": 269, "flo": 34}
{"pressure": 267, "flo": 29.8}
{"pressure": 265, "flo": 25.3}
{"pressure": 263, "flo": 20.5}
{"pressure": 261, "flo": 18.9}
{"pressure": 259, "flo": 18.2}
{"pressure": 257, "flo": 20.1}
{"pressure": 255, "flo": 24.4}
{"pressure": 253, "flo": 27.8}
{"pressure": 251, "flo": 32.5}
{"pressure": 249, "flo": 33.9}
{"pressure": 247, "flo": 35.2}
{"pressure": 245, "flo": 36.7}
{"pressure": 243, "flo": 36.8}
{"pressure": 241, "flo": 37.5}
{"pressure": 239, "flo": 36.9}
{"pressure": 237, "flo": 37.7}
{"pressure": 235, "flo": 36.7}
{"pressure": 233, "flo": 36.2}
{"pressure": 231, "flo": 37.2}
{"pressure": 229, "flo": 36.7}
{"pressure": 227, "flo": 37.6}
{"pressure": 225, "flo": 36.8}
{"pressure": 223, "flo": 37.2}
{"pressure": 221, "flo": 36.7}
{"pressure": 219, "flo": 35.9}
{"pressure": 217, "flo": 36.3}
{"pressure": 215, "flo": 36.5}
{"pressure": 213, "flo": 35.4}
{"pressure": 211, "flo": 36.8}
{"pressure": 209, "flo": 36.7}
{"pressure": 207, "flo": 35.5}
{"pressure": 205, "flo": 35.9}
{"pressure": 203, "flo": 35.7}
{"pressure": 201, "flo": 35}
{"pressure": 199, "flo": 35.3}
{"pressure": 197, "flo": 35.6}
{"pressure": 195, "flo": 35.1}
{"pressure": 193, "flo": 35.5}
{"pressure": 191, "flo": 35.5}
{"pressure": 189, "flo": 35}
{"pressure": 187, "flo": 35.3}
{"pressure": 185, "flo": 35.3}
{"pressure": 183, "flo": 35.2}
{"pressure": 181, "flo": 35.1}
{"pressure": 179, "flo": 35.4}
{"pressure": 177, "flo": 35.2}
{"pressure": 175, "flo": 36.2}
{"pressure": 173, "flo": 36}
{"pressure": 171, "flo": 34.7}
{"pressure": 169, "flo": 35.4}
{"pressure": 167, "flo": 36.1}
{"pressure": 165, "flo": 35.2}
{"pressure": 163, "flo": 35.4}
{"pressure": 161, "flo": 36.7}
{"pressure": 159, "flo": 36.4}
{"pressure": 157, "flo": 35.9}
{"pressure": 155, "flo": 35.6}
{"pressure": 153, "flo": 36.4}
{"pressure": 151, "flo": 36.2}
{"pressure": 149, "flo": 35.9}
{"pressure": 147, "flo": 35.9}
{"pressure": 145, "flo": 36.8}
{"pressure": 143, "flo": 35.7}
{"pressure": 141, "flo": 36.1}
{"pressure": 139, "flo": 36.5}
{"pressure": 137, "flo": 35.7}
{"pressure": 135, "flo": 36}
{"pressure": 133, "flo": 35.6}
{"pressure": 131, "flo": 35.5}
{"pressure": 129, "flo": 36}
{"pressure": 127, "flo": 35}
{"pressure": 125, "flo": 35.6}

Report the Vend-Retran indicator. 0.85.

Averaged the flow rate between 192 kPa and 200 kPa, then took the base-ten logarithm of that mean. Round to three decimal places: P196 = 1.549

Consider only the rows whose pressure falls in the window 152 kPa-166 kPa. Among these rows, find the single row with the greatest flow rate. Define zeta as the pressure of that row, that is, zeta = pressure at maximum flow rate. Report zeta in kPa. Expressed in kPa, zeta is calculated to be 161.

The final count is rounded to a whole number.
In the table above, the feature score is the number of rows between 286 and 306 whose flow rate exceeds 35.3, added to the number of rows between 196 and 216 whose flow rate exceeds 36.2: 3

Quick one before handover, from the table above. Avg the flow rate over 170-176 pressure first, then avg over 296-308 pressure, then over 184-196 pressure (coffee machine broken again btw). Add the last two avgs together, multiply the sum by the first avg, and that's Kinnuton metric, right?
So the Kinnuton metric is 2436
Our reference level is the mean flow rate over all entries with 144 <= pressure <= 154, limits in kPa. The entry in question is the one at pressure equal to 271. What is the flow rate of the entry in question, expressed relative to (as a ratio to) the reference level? 1.00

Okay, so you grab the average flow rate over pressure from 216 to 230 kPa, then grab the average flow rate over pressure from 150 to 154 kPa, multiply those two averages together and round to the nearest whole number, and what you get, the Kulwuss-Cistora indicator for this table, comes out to 1334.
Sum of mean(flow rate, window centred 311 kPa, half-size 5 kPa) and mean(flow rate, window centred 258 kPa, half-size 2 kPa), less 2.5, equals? 52.2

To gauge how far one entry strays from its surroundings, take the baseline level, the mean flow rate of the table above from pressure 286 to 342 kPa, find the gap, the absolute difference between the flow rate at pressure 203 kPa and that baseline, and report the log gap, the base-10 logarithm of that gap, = -0.19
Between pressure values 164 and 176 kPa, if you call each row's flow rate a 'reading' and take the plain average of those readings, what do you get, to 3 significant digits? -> 35.6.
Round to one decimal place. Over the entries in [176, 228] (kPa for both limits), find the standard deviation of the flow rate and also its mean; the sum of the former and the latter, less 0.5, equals 36.1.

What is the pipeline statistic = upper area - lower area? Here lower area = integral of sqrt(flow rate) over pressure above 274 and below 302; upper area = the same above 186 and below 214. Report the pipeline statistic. 5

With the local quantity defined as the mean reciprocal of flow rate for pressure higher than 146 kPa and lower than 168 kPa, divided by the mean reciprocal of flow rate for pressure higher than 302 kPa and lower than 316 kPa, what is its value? 0.97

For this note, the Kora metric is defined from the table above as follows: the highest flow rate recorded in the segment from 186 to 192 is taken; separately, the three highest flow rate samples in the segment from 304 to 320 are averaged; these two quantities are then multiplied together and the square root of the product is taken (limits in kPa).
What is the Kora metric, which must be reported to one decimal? 35.9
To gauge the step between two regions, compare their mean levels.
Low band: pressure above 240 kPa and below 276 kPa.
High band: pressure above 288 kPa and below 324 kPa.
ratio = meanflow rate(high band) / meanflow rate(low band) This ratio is 1.14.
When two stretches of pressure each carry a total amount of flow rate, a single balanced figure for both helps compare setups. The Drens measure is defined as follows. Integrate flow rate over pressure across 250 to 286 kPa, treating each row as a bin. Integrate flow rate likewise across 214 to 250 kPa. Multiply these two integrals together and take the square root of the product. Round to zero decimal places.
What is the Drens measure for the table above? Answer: 1187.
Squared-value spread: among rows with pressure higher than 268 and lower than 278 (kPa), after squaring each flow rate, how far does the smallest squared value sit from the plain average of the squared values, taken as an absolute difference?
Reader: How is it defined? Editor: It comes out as 121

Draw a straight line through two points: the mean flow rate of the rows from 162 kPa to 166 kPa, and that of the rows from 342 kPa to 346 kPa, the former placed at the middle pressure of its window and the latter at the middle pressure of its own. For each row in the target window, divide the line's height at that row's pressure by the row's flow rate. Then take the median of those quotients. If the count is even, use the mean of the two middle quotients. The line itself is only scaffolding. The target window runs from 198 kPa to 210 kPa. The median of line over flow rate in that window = 1.01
